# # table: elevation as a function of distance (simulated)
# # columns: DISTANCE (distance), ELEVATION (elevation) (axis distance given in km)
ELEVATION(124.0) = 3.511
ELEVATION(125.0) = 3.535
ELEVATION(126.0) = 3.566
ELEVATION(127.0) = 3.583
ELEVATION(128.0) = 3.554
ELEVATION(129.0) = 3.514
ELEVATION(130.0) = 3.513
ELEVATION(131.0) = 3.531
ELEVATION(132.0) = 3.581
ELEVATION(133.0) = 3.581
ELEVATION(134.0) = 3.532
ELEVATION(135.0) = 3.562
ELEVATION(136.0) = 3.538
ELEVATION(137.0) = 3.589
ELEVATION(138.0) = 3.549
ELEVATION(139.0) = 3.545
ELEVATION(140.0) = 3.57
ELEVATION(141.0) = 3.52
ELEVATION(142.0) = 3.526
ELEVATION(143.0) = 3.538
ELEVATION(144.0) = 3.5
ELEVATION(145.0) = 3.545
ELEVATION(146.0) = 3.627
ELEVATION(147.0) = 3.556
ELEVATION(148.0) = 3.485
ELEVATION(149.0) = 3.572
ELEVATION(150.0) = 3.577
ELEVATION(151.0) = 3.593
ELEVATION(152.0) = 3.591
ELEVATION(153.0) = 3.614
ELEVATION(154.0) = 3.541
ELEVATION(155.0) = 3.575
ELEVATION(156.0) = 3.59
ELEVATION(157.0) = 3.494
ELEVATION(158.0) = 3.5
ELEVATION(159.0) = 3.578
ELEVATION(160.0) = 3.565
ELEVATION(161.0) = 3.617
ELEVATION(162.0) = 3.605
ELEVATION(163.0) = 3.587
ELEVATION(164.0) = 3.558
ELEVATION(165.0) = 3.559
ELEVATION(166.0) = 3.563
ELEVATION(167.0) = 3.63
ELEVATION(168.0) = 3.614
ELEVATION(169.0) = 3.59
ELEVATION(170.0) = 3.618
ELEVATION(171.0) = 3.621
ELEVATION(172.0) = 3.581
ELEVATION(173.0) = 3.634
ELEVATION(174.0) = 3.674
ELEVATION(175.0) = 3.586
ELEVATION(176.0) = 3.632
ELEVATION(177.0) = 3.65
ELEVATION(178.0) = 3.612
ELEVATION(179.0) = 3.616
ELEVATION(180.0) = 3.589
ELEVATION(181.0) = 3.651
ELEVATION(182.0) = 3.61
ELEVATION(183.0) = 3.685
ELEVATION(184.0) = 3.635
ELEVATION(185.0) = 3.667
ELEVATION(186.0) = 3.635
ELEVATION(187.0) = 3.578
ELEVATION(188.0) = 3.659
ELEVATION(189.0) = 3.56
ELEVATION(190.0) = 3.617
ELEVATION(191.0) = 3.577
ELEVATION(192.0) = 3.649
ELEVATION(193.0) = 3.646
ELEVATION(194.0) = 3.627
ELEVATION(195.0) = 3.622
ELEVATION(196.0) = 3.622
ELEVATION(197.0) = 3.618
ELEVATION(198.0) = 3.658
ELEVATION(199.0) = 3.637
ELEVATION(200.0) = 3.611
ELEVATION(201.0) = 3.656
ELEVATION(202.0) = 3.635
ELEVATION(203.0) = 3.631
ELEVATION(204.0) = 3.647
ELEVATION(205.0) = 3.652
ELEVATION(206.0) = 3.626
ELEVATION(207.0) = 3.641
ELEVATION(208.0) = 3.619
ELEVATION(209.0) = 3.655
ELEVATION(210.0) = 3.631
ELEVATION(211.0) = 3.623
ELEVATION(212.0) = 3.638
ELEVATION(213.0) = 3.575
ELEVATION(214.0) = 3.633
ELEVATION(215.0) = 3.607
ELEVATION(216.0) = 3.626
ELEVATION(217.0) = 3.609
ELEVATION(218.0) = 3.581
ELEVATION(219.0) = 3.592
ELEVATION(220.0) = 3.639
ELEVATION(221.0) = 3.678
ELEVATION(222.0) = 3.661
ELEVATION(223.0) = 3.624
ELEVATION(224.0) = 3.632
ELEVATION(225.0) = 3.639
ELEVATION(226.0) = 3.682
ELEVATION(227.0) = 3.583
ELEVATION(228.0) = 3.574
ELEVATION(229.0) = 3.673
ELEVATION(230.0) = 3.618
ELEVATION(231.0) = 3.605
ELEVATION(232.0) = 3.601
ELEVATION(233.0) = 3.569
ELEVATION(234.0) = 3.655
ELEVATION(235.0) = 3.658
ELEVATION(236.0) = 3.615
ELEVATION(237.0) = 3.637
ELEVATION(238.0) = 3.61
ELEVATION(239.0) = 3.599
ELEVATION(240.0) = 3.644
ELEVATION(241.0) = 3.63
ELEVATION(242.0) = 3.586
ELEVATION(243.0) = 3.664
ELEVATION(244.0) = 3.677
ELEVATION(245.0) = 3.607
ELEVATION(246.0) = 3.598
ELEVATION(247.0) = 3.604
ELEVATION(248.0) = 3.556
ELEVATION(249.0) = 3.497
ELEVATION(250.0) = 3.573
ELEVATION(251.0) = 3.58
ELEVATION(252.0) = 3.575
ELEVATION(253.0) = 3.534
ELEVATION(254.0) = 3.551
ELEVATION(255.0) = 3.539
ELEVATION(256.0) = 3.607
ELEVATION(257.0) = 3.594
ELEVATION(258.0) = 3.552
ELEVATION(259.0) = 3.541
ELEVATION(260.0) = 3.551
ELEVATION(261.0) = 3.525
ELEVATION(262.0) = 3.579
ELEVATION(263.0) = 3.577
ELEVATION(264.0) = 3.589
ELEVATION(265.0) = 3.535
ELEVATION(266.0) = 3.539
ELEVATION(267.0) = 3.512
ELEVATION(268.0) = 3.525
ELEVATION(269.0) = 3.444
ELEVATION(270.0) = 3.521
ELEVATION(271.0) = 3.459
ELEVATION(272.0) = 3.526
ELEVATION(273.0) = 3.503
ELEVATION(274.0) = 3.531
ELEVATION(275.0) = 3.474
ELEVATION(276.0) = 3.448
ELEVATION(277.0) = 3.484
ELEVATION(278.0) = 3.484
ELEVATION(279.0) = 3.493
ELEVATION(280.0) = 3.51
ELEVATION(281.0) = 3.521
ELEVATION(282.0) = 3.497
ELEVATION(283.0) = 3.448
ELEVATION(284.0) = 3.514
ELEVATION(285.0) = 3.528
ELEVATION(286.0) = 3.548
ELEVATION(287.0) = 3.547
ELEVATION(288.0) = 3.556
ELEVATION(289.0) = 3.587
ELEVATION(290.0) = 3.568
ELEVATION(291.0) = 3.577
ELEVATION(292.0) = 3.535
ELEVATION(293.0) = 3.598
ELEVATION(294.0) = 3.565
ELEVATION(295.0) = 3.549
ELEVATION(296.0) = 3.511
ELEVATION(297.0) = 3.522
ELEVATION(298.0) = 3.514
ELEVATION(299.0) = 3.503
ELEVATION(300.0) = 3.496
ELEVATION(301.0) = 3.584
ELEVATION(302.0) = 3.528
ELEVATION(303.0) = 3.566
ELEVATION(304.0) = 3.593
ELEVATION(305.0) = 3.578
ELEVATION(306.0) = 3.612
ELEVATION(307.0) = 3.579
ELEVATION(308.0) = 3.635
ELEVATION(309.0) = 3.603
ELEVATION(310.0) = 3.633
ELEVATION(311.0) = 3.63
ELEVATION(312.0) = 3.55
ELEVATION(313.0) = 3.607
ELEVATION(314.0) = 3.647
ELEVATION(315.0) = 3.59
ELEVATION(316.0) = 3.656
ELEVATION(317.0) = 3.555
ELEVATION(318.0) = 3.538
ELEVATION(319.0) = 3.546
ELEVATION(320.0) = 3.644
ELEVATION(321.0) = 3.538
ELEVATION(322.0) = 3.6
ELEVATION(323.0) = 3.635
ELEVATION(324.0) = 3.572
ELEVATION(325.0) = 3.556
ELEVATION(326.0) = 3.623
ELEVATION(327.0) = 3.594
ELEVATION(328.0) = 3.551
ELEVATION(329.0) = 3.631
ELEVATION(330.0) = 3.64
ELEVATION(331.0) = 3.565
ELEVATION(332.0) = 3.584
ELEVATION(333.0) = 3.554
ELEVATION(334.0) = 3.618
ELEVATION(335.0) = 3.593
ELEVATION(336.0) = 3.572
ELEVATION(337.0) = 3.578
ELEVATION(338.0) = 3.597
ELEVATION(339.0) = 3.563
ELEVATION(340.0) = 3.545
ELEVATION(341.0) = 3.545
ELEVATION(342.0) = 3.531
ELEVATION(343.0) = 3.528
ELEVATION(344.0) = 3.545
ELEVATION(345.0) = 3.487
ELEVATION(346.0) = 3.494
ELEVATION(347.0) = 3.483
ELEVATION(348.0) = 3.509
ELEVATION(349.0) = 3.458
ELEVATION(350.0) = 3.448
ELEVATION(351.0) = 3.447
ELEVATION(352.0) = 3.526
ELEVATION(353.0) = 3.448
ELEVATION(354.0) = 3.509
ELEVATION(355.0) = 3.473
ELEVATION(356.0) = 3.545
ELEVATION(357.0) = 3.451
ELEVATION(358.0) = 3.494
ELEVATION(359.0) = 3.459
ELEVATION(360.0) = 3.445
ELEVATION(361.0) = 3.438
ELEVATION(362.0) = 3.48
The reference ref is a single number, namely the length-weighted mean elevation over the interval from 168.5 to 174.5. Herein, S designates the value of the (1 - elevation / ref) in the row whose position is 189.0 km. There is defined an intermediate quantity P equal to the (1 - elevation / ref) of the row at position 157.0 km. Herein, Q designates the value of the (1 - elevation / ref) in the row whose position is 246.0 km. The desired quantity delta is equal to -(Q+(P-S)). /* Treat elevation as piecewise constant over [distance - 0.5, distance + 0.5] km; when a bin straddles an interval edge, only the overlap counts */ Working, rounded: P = 0.035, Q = 0.01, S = 0.0165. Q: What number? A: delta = -0.02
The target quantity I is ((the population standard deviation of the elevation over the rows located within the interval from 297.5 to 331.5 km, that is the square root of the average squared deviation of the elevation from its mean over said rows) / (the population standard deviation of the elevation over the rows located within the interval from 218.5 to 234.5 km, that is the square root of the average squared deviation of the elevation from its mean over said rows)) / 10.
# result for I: 0.121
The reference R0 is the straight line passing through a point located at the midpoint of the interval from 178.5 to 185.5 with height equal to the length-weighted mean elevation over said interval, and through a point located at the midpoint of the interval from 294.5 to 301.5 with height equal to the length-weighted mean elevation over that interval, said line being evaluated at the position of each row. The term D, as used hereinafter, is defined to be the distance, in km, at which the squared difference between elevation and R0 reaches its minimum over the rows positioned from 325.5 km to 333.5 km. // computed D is 328.0 km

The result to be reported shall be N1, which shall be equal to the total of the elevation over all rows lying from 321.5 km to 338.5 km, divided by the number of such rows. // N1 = 3.59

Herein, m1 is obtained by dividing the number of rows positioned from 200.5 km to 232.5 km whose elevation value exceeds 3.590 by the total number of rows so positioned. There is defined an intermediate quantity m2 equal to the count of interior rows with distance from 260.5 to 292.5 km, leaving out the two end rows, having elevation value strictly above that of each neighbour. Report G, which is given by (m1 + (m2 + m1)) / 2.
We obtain 6.4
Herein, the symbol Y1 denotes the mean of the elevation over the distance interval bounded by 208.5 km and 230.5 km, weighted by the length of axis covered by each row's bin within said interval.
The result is 3.63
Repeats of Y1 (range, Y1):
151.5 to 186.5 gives 3.60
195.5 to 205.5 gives 3.64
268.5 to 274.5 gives 3.50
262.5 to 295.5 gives 3.52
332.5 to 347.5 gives 3.55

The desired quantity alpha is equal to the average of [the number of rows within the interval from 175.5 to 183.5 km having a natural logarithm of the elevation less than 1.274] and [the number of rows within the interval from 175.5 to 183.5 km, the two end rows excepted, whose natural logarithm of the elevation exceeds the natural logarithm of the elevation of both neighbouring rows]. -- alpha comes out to 1.5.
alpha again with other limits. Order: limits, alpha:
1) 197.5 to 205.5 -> 0.5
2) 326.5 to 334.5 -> 2.5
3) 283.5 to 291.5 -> 4.0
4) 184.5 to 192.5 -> 1.5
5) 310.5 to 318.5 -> 2.5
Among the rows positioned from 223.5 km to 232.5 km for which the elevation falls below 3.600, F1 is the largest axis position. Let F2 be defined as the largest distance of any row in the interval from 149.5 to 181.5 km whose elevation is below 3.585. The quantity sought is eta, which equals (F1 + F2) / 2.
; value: 200.0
